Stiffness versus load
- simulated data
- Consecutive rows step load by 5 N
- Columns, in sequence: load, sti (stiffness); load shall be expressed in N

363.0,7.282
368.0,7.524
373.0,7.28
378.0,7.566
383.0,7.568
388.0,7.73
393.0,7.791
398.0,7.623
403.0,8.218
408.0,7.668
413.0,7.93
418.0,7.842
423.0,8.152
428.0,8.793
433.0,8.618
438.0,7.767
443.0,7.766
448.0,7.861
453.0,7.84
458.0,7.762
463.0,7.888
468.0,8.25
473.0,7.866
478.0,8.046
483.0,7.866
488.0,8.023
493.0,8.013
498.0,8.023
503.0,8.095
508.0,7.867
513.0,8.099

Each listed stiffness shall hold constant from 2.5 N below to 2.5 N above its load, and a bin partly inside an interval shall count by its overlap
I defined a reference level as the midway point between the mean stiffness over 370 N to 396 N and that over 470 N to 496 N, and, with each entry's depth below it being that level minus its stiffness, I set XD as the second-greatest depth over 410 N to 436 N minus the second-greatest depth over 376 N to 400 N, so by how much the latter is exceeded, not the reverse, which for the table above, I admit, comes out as -0.36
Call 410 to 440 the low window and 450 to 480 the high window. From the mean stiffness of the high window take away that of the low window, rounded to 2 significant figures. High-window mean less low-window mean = -0.24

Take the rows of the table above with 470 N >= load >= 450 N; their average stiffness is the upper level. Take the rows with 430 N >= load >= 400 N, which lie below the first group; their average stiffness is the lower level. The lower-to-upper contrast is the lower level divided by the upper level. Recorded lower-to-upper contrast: 1.02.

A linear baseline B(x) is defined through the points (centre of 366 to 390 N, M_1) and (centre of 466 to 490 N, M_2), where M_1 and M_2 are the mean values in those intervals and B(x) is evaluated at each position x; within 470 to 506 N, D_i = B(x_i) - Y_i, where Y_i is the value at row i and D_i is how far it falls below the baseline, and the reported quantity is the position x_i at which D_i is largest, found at 483.0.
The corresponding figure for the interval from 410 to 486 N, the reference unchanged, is 483.0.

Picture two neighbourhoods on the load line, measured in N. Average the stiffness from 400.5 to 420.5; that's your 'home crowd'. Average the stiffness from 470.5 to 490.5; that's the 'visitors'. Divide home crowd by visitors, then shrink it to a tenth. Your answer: 0.100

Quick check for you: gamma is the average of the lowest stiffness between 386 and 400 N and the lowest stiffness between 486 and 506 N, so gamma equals 7.82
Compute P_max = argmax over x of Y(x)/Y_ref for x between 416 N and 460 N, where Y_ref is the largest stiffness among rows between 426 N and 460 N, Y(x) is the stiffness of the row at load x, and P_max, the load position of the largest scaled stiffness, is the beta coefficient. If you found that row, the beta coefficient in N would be 428.0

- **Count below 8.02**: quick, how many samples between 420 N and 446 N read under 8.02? 2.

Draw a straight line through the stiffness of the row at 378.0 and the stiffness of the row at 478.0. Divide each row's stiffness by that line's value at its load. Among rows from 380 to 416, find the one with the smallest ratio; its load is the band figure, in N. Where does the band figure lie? 408.0 N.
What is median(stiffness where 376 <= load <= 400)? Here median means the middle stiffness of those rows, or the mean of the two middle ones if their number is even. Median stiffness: 7.62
